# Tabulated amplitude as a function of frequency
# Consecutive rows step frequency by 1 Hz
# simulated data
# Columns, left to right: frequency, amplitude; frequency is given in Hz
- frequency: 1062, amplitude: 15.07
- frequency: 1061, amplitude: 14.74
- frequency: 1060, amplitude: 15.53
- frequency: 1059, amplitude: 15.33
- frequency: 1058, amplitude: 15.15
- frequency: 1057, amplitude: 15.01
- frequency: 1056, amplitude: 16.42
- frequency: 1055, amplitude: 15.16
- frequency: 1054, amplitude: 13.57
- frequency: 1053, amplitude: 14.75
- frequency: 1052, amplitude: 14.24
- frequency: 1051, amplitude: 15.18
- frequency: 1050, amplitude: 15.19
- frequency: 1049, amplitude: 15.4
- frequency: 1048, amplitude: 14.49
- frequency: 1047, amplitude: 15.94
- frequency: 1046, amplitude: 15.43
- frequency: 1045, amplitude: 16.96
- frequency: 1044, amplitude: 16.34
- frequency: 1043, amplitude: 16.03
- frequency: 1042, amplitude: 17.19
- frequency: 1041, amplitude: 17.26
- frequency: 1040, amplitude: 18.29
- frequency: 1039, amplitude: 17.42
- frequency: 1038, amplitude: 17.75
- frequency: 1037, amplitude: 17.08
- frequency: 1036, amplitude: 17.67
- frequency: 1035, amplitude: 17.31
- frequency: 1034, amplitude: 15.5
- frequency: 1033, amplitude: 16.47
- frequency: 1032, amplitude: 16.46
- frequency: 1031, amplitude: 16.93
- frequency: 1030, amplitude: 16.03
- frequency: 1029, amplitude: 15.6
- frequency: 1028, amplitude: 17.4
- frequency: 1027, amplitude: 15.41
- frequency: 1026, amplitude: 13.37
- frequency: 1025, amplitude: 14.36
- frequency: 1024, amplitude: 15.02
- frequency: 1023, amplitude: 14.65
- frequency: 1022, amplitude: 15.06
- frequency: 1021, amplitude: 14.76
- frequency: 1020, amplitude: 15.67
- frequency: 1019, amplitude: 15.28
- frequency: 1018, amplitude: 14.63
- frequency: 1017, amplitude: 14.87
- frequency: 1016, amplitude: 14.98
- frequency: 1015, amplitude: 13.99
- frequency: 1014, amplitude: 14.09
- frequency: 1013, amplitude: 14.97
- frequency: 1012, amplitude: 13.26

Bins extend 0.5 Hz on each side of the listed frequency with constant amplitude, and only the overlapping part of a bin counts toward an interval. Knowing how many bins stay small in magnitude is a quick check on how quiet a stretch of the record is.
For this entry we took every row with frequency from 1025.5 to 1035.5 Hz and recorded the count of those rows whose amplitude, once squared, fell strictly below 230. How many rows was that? 1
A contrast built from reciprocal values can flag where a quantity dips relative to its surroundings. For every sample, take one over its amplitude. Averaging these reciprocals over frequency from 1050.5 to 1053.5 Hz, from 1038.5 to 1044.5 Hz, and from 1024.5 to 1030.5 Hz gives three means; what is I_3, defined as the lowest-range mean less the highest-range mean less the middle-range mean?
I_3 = -0.061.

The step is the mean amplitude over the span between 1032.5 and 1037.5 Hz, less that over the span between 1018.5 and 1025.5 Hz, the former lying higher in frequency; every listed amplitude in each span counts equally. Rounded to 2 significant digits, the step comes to 1.8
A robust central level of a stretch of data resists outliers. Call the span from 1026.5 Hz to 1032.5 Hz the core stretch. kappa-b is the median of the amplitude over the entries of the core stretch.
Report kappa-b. 16.2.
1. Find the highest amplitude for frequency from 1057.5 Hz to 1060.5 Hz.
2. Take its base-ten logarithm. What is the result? 1.19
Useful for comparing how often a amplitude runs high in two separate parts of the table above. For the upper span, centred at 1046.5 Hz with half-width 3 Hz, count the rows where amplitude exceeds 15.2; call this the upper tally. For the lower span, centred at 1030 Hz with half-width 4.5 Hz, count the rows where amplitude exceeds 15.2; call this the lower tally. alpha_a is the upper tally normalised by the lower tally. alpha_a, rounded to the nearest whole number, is 1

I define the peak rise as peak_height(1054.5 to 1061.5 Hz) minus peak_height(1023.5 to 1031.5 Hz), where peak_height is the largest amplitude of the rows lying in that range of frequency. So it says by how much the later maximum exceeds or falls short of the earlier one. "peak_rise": -1.0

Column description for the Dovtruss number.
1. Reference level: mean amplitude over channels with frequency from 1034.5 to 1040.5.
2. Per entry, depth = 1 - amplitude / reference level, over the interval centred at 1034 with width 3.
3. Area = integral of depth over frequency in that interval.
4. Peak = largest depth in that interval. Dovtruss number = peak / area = 0.60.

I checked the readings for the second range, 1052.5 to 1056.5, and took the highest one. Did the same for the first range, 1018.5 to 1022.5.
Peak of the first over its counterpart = 0.95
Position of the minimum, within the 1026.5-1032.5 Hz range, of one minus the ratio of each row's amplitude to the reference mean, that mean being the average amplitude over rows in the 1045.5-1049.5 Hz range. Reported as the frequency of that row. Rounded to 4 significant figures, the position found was 1028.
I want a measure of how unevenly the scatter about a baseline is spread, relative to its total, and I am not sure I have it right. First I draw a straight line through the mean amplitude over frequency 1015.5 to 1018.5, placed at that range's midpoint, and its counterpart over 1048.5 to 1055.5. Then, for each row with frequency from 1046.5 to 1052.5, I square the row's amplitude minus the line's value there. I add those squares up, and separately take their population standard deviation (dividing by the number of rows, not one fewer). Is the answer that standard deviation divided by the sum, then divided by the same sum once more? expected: 0.073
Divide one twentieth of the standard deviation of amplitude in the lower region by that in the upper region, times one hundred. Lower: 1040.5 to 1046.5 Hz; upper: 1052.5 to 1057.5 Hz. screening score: 3.6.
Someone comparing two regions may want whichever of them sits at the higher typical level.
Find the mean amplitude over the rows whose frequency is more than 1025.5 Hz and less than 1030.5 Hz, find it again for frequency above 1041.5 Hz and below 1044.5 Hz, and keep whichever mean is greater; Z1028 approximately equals 16.5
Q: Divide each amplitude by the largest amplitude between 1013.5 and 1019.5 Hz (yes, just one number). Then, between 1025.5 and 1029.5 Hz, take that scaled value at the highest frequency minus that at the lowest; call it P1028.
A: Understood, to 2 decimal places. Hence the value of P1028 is 0.15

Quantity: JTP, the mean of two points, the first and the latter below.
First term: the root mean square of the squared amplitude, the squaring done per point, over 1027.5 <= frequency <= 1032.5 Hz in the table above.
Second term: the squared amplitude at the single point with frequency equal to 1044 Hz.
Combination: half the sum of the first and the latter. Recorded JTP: 270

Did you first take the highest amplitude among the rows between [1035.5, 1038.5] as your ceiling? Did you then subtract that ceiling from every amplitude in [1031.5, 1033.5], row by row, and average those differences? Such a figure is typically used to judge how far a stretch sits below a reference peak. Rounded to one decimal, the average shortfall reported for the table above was -1.3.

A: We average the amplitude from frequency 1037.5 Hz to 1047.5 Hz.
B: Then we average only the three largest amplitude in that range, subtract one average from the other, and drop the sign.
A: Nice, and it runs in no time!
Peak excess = 1.0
